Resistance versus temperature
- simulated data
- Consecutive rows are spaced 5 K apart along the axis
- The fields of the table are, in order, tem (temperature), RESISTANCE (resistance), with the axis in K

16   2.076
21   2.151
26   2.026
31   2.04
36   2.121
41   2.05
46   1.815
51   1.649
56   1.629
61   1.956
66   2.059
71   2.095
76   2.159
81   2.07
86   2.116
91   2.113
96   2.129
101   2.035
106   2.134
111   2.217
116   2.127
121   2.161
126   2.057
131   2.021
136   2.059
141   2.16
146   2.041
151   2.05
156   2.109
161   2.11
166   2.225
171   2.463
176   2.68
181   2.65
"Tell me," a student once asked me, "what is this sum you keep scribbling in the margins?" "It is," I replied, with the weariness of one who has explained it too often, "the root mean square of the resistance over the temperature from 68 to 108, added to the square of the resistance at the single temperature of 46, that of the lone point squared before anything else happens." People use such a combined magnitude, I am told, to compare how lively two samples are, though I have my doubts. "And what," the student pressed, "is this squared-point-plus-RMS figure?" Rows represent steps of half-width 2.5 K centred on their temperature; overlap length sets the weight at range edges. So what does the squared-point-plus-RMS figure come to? 5.4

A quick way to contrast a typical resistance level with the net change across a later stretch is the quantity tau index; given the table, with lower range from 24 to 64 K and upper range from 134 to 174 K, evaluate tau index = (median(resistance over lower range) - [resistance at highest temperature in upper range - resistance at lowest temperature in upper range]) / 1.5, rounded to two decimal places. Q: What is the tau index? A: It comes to 1.06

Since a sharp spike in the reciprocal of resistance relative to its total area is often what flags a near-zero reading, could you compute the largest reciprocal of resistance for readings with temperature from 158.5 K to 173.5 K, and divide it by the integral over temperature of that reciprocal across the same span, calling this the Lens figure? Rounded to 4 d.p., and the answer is 0.0713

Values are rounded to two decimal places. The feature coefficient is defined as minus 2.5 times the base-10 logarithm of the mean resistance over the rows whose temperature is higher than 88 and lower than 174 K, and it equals -0.82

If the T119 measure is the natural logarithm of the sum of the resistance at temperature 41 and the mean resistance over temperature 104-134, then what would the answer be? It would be 1.43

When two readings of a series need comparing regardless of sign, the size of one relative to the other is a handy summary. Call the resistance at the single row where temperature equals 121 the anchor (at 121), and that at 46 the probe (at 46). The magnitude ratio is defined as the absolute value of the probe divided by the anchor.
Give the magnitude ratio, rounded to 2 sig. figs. 0.84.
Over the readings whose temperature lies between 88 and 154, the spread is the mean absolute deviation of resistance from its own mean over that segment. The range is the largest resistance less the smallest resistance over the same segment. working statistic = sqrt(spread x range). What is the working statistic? 0.10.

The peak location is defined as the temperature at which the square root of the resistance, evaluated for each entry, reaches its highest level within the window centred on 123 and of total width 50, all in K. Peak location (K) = 111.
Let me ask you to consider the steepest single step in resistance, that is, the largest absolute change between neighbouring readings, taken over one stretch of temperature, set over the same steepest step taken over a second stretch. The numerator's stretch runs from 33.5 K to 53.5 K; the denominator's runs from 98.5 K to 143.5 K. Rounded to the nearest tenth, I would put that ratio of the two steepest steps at 2.3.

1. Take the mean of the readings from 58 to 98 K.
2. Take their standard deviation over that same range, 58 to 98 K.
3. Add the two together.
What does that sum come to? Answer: 2.14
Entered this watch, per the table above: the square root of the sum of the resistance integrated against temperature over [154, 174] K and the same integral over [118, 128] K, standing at 8.1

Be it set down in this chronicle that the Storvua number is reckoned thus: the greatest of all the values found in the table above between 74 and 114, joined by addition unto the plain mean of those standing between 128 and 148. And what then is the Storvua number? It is 4.29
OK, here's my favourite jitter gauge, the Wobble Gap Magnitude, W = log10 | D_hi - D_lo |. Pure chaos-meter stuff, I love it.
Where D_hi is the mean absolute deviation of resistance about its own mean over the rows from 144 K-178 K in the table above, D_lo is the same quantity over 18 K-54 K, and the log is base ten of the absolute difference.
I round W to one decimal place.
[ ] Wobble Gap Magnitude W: -1.3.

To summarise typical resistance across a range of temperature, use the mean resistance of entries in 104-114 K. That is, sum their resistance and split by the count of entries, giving 2.18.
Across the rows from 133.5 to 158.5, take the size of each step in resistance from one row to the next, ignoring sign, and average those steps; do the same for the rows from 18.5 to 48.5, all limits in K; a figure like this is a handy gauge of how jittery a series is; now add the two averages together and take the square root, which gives 0.42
